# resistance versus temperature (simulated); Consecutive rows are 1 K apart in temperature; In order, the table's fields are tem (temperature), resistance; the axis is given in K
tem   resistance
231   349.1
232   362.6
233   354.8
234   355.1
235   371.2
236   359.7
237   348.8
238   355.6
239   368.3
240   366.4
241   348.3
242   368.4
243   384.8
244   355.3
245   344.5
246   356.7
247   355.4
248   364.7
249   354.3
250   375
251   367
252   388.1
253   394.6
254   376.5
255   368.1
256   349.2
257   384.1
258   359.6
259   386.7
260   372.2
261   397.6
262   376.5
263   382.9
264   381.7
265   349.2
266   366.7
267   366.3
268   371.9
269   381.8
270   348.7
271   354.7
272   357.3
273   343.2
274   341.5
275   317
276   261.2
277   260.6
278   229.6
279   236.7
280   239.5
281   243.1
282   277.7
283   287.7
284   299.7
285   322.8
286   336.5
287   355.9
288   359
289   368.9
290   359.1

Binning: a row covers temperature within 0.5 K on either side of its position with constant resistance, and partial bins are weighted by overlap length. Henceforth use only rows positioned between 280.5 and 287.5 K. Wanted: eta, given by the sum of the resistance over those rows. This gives 2123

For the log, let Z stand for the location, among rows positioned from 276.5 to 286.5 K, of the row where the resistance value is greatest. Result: 286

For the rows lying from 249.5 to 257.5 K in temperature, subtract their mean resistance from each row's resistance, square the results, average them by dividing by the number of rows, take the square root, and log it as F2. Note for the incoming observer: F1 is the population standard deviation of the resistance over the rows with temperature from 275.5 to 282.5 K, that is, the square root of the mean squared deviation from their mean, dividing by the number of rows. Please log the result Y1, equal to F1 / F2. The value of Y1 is 1.2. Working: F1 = 15.8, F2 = 13.3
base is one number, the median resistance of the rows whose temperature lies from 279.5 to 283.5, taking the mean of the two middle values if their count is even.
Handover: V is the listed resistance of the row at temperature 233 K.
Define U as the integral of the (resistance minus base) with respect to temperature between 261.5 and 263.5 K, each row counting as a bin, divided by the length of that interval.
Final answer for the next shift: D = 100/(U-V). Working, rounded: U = 119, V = 354.8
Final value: -0.42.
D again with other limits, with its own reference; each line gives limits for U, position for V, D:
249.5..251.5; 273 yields -0.43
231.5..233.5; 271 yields -0.39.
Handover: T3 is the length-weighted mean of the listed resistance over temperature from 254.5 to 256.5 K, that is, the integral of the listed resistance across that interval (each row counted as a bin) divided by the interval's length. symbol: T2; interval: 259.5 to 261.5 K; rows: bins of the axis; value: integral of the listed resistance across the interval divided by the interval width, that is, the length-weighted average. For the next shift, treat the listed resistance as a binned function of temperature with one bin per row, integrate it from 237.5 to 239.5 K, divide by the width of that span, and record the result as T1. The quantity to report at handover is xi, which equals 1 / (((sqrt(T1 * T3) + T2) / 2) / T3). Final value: 0.96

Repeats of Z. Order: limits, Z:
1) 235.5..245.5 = 243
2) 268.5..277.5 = 269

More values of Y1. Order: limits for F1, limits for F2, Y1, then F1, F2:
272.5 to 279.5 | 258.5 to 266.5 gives 3.3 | 45.0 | 13.6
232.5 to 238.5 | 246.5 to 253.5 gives 0.5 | 6.9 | 14.4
